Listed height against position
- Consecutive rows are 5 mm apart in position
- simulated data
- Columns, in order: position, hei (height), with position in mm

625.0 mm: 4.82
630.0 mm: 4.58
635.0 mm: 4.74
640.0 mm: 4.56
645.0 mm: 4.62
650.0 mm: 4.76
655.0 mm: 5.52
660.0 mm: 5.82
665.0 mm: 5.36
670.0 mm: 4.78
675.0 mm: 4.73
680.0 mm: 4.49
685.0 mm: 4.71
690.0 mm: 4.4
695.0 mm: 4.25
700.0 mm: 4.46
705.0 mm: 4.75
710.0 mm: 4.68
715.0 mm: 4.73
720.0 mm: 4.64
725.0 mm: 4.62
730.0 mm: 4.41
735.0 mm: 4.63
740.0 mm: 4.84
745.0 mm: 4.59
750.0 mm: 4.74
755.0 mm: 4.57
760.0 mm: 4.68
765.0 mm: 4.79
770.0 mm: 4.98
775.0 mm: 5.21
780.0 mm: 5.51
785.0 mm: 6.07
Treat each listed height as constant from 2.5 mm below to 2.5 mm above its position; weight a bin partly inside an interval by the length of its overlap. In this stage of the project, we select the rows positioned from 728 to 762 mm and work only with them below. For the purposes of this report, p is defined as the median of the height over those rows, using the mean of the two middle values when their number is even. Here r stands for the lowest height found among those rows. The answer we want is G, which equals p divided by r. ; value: 1.050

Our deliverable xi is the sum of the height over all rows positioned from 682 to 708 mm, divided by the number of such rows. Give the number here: 4.51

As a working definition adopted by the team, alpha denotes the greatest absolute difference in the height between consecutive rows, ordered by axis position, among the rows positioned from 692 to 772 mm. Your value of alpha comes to 0.29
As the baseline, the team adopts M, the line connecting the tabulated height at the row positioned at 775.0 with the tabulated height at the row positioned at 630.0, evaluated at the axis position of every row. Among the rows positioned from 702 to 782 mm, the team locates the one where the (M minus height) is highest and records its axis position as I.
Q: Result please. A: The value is 730.0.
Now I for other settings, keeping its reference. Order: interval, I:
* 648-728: 695.0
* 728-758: 730.0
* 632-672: 640.0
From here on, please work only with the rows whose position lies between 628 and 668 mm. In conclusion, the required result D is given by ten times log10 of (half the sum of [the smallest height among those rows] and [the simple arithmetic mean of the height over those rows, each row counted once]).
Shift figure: 6.8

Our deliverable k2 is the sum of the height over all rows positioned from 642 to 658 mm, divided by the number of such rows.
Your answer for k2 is 4.97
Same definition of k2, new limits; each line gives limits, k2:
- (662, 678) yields 4.96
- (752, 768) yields 4.68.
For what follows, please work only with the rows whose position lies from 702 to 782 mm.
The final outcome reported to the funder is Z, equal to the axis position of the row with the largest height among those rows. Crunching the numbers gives 780.0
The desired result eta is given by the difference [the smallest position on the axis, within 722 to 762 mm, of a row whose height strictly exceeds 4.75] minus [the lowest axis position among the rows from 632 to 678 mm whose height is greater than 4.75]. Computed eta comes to 90 mm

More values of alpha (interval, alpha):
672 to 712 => 0.31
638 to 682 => 0.76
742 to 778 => 0.23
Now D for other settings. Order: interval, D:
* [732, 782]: 6.7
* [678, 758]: 6.5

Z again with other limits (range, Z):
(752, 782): 780.0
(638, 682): 660.0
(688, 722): 705.0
